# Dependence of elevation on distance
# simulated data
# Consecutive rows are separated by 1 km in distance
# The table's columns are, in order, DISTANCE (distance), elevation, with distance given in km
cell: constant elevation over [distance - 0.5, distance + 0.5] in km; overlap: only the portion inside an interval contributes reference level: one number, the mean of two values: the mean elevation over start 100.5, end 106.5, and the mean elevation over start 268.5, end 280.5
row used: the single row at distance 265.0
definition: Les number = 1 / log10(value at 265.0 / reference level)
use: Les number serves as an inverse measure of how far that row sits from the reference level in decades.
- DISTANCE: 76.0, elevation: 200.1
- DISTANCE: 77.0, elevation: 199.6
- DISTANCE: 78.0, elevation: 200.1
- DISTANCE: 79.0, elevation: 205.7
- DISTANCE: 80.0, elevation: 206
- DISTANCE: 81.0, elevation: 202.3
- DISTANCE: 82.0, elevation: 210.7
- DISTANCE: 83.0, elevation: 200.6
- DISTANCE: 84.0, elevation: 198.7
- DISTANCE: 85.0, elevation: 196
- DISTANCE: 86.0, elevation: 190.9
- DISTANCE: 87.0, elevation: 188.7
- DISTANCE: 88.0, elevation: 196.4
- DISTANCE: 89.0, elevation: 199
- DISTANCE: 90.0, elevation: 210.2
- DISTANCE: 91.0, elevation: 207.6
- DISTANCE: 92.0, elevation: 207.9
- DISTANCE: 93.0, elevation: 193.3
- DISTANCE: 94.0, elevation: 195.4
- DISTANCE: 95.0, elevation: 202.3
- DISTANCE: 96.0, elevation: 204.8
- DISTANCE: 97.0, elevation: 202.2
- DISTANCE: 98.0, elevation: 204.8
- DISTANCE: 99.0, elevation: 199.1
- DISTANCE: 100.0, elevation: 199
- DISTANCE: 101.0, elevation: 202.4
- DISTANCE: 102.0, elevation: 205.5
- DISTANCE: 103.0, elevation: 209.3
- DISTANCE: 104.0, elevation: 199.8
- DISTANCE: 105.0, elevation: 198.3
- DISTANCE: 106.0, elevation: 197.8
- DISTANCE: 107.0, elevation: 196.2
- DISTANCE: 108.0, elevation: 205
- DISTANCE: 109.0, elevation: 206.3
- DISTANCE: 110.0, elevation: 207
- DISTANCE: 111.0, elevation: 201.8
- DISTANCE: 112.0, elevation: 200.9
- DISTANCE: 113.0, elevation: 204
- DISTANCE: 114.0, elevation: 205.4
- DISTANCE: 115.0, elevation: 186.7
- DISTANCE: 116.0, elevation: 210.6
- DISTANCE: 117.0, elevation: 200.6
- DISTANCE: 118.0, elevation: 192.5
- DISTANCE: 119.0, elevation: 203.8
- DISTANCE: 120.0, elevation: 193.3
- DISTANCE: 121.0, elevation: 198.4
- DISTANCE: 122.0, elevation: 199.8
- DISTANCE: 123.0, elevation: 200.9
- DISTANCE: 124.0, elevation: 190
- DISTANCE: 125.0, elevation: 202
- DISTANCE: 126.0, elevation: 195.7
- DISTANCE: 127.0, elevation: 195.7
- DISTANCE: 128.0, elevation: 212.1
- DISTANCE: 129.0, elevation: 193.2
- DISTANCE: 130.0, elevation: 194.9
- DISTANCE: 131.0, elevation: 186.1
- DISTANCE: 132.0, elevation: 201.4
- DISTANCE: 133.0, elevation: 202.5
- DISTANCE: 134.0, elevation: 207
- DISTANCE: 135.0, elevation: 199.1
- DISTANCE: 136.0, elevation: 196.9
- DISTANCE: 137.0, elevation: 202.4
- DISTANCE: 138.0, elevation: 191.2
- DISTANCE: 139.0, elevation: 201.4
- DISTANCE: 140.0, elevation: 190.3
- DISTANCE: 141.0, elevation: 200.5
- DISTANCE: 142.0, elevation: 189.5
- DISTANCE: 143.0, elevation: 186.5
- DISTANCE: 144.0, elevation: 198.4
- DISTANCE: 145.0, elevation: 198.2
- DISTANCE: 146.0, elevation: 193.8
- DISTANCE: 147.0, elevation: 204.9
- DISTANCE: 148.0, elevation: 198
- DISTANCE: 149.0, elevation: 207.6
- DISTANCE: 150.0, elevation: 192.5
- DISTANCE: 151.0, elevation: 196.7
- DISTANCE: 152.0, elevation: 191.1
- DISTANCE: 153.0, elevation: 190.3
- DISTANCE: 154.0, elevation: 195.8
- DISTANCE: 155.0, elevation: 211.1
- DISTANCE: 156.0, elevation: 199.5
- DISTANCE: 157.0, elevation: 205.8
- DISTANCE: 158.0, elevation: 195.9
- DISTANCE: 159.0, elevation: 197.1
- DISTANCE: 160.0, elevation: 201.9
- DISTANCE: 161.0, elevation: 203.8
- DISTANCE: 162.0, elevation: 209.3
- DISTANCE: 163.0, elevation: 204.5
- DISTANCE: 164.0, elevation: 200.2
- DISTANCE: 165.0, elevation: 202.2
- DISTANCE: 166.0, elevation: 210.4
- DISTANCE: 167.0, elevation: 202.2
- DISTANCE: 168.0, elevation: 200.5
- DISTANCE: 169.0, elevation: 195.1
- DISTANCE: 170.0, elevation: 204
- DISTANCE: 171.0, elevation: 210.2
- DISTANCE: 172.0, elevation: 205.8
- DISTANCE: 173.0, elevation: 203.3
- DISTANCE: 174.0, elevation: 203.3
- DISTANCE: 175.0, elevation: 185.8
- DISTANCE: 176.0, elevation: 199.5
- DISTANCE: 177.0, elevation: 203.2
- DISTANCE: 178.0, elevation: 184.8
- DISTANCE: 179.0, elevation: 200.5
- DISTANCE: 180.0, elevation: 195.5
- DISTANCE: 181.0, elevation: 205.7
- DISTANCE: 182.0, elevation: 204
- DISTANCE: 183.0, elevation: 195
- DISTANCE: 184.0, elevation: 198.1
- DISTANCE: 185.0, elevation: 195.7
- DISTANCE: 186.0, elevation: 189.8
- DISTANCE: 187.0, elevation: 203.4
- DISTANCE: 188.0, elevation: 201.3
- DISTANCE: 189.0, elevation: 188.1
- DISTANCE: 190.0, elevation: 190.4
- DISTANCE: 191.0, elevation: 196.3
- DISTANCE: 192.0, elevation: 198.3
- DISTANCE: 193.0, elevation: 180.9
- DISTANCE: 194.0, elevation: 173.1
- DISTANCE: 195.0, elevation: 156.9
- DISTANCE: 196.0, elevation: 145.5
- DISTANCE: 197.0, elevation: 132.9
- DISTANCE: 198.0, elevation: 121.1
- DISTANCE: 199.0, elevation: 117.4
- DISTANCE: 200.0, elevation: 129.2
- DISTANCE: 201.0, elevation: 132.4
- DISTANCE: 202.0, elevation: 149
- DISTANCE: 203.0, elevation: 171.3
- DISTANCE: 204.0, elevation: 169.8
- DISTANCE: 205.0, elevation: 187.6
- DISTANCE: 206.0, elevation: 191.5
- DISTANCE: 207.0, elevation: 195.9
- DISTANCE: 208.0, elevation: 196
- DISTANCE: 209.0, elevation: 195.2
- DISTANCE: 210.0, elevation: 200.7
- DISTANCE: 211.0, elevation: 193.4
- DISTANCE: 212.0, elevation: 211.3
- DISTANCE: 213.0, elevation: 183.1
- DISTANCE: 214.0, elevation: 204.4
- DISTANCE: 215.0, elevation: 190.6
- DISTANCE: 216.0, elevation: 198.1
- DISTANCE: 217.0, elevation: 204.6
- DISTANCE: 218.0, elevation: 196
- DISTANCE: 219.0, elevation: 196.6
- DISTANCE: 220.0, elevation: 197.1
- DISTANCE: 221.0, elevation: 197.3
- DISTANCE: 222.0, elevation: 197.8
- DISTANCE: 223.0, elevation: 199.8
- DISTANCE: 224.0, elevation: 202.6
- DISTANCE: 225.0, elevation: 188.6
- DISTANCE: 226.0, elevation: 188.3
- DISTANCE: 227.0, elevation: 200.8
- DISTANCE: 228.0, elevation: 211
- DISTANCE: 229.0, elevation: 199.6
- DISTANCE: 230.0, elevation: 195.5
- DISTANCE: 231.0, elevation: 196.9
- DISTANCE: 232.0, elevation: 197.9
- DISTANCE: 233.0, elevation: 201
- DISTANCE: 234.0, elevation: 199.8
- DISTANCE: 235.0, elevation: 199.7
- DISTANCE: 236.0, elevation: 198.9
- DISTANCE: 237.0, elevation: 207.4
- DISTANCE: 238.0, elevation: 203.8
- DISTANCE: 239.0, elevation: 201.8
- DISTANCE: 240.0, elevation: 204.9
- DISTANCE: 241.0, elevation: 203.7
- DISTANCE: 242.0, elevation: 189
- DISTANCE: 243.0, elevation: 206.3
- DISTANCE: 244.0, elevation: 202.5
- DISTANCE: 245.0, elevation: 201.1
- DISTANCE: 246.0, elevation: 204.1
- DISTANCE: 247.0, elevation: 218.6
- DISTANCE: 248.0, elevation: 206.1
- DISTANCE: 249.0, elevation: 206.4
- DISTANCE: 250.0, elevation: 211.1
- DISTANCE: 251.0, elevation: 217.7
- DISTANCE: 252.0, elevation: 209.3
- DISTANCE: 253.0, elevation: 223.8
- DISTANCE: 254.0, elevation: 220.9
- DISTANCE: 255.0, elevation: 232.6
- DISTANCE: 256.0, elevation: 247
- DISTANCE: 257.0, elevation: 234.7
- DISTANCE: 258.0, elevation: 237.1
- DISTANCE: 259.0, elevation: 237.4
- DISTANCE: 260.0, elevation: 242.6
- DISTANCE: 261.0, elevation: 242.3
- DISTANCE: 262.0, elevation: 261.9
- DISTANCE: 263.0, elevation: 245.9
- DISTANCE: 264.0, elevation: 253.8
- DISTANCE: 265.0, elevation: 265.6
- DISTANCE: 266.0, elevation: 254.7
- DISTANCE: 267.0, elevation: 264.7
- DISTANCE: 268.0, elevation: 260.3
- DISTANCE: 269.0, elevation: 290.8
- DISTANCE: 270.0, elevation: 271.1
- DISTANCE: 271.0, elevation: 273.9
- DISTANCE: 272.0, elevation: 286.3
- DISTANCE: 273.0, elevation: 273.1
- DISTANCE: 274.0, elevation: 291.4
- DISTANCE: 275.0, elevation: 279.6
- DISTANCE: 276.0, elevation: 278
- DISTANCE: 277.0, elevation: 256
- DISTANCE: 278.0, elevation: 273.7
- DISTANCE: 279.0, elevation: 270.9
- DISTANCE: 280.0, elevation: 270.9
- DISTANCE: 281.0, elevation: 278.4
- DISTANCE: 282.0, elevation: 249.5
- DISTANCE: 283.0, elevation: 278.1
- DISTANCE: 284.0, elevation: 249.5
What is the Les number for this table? 22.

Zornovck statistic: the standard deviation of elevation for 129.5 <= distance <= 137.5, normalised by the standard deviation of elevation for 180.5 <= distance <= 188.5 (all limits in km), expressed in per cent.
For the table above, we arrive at 117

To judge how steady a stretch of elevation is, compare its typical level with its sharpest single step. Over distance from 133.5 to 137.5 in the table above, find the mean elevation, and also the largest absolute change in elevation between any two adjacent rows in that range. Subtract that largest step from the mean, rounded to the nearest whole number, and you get 193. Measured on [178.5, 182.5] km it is 191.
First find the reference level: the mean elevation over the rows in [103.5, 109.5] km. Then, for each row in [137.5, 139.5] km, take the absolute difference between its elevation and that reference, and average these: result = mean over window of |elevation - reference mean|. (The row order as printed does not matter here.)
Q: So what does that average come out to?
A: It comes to 5.1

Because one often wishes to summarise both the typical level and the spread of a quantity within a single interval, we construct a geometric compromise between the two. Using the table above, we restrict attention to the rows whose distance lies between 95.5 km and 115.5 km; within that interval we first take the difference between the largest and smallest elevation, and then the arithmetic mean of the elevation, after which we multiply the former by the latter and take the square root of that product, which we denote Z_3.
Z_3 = 68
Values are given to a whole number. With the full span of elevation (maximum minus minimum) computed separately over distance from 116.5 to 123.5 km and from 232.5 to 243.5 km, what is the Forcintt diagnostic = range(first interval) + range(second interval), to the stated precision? 30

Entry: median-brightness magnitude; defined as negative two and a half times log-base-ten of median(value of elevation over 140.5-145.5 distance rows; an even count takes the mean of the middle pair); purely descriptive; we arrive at -5.74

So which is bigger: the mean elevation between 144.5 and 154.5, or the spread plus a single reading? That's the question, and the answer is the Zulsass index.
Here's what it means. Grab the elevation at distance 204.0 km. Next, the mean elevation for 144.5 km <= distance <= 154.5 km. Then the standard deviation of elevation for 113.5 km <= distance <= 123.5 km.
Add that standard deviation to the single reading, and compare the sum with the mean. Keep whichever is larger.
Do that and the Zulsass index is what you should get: 197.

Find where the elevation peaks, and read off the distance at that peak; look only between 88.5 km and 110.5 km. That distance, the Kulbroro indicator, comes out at 90.0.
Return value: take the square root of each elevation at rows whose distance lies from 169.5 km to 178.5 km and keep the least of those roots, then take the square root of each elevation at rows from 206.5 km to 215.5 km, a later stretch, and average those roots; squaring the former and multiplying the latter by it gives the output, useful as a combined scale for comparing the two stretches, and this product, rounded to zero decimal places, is 2592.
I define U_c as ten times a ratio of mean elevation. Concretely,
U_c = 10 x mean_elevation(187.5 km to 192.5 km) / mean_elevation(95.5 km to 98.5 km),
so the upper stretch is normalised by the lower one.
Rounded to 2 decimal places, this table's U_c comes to 9.56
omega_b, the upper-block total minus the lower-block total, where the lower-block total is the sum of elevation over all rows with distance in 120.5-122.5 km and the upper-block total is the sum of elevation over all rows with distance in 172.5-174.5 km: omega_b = 8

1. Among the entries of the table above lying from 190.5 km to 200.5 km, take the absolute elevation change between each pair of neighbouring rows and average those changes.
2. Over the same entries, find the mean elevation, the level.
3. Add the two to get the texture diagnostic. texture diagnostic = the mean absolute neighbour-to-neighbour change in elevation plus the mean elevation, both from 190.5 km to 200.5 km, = 166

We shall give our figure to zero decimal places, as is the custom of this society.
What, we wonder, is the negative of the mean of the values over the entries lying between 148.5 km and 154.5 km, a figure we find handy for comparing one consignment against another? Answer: -196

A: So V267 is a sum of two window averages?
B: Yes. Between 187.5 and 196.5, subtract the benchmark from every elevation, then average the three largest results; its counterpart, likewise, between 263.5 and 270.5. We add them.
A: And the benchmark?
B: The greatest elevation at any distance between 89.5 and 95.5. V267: 54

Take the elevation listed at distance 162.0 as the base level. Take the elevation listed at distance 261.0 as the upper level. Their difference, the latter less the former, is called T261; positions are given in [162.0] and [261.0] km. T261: 33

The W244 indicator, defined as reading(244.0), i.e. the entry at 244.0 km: 202.5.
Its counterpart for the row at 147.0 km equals 204.9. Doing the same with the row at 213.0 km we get 183.1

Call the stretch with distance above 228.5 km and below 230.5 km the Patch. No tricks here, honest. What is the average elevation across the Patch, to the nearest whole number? 198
